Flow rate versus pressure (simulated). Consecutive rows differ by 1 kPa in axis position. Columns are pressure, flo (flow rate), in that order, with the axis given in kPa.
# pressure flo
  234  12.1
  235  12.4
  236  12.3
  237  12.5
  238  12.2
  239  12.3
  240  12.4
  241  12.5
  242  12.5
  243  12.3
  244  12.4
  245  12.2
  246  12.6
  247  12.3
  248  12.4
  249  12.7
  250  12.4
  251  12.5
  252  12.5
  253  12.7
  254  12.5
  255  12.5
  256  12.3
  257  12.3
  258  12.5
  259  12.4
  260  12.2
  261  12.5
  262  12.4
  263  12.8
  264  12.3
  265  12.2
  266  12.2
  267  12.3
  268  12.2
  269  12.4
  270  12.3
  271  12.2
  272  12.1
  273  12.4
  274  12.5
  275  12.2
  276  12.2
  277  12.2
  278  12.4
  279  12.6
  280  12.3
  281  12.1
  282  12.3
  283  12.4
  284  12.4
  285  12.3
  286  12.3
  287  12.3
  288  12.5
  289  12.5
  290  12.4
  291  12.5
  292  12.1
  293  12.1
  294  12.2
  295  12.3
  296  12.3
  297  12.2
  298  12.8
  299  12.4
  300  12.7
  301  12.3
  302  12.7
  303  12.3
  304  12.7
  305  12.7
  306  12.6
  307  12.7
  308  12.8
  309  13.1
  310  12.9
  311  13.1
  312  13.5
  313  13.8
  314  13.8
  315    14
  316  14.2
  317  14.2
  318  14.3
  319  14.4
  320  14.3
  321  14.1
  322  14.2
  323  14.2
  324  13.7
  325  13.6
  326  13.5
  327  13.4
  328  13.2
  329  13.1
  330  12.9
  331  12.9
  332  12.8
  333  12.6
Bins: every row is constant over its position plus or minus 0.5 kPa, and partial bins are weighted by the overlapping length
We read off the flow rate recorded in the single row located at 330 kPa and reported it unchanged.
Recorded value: 12.9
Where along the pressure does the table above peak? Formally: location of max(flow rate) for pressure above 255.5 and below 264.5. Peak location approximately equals 263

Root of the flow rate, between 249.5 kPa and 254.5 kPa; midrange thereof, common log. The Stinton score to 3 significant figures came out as 0.549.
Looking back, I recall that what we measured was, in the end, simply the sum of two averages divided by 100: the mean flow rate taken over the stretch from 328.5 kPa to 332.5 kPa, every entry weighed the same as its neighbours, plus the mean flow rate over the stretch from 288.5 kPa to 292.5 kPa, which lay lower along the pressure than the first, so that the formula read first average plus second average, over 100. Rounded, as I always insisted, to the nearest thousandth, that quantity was 0.253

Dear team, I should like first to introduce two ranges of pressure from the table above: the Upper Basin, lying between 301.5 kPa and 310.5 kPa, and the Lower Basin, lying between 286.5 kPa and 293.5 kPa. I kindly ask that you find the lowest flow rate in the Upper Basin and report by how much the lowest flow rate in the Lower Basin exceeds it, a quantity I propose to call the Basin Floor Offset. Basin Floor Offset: -0.20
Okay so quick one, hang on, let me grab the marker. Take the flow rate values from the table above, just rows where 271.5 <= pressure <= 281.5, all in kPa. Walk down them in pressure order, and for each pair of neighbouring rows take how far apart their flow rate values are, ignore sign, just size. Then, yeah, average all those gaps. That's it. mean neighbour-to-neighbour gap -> 0.178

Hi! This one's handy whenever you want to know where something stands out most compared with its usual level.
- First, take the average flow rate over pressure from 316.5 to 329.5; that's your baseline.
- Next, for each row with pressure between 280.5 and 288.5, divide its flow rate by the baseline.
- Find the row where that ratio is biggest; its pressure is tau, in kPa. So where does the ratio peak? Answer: 288 kPa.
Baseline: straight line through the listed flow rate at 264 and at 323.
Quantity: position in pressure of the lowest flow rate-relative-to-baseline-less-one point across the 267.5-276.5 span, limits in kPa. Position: 276 kPa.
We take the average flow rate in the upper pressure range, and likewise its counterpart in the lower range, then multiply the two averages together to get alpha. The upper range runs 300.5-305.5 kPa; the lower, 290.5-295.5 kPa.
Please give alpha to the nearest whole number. 153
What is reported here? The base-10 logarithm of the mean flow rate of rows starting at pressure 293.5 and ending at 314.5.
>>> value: 1.11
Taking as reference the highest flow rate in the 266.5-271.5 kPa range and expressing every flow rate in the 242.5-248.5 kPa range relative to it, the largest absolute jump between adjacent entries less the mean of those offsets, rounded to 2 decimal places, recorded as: 0.43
